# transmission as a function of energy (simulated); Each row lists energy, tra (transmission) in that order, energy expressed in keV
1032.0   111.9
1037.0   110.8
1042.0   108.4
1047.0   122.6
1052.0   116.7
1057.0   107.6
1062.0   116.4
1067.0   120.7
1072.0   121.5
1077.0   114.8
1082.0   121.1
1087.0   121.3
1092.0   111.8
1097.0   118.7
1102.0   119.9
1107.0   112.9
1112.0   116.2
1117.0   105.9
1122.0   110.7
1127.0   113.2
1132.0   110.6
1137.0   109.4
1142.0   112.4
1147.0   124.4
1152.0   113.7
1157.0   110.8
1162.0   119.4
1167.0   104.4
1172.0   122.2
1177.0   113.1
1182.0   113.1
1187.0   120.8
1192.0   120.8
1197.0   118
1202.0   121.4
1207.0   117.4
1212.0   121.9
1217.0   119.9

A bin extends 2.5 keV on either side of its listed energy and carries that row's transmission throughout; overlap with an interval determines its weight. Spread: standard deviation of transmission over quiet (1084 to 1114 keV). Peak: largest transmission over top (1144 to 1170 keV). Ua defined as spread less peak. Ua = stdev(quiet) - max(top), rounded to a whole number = -121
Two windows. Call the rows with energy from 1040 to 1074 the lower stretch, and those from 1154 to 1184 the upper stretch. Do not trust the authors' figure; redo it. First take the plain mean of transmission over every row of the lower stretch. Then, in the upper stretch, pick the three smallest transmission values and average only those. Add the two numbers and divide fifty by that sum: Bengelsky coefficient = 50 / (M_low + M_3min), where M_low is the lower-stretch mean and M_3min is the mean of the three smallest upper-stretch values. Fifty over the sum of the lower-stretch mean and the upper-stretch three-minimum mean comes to 0.2215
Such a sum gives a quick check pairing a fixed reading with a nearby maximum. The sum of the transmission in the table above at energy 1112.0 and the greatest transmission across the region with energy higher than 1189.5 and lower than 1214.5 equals 238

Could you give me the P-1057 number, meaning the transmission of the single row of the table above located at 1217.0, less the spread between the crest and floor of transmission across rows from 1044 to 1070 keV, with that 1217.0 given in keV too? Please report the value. 105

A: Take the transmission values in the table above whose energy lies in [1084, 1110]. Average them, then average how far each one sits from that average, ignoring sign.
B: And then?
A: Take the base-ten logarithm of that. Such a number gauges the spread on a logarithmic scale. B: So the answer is 0.563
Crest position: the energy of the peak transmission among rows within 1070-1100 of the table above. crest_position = 1072.0 keV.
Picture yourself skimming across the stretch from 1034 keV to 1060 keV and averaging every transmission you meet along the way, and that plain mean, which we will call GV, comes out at 113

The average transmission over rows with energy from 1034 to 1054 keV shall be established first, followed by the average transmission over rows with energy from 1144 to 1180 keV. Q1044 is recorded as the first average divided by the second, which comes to 0.99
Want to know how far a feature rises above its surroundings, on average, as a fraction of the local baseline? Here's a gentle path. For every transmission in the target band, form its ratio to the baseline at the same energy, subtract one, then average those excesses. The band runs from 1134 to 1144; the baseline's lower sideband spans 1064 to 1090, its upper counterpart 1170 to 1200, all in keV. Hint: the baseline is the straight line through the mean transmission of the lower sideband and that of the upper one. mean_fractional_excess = -0.066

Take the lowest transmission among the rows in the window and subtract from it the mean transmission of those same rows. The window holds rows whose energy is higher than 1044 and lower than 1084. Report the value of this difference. -10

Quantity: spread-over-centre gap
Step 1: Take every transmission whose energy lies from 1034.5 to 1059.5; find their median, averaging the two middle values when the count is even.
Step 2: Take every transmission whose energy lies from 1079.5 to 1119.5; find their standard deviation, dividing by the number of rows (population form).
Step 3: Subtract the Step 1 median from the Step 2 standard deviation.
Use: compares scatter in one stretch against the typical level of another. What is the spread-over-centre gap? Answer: -106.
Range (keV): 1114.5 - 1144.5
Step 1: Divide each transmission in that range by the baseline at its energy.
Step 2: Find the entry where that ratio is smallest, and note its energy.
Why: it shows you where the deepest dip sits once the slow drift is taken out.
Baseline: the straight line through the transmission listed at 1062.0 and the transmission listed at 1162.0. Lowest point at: 1117.0 keV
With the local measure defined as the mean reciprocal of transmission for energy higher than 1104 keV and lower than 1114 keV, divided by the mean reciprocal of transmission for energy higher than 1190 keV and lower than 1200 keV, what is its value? 1.04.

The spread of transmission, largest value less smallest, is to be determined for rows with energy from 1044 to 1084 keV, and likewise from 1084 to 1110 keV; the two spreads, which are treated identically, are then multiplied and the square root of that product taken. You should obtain 12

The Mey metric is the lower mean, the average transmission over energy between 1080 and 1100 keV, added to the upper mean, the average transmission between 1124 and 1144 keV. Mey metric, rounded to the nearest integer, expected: 230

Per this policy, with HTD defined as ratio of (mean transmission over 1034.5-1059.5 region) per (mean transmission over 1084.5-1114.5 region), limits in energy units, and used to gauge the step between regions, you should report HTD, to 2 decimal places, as 0.97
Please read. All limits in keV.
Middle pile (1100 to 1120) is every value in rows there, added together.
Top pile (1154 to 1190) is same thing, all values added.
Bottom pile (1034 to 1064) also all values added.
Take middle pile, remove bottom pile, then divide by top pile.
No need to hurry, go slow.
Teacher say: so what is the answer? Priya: -0.28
